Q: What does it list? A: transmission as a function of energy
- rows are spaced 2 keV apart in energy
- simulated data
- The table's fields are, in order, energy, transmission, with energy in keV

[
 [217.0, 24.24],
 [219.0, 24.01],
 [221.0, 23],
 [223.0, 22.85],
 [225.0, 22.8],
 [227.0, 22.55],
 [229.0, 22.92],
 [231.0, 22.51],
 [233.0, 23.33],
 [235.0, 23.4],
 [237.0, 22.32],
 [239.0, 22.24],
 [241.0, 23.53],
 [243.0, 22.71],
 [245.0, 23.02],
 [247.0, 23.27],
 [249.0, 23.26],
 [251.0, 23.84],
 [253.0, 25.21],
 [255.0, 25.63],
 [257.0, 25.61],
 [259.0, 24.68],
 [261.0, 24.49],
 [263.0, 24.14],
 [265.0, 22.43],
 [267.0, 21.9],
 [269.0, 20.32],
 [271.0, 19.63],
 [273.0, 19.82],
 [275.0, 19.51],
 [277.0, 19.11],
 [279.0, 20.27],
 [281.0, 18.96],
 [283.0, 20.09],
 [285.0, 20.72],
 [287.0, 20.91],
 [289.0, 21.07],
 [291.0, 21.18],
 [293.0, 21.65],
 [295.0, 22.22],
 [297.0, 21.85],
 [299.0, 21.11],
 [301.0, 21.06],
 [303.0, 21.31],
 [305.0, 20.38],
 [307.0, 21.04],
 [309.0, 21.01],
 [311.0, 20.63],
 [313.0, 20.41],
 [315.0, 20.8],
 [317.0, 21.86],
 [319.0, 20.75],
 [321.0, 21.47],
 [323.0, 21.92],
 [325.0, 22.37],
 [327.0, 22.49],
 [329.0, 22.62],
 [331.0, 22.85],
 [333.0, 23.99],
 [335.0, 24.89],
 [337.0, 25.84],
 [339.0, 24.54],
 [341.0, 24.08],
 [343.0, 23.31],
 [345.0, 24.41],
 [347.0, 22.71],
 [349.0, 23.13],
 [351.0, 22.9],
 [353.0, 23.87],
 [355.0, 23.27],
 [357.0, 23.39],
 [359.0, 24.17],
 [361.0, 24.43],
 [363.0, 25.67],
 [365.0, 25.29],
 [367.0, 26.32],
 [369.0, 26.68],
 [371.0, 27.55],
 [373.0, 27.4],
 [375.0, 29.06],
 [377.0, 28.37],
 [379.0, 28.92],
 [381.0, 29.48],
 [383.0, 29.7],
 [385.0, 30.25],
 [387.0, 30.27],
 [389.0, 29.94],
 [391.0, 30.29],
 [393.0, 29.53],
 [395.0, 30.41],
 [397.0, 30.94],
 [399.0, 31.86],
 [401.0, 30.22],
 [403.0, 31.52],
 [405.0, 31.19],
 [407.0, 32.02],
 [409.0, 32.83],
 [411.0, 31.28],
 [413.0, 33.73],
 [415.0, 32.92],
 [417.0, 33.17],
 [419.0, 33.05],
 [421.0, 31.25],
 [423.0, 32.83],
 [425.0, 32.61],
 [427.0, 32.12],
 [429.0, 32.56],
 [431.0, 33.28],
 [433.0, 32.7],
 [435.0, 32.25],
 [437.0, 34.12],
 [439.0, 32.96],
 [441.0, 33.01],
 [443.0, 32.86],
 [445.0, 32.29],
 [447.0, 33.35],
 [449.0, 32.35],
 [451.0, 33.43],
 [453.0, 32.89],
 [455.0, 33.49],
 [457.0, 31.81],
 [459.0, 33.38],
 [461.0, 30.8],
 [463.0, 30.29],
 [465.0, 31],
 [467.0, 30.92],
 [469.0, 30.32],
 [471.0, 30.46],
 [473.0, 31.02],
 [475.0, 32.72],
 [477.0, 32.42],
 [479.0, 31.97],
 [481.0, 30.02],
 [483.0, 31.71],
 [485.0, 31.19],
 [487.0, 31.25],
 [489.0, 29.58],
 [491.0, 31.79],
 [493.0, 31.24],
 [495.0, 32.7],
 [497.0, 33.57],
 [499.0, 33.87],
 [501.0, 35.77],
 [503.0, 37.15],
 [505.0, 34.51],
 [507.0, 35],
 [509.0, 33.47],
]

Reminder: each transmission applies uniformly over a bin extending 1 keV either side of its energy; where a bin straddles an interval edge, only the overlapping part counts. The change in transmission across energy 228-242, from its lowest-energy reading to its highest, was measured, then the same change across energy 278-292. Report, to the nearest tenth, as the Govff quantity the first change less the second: -0.3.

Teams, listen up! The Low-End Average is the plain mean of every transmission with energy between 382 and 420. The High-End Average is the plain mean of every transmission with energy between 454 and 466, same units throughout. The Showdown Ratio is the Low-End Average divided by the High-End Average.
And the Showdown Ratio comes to 0.99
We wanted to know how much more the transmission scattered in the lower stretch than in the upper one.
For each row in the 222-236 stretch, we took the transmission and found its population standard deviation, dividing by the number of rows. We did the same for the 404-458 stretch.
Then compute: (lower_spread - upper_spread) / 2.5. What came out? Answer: -0.2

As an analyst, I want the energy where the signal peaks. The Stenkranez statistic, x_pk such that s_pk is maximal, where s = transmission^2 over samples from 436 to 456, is 437.0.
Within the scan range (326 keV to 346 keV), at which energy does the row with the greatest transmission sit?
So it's 337.0 keV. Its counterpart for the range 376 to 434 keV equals 413.0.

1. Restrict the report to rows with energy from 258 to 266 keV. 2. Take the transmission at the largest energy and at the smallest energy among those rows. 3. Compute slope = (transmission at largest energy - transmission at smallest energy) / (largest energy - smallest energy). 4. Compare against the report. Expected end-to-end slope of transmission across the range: -0.4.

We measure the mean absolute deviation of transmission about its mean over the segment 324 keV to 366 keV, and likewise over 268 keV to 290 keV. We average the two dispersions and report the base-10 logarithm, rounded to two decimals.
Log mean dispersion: -0.14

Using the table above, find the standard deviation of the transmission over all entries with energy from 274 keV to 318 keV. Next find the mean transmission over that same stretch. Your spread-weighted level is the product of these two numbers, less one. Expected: 16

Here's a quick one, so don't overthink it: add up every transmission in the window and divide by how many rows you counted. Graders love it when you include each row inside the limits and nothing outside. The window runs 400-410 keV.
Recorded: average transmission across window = 32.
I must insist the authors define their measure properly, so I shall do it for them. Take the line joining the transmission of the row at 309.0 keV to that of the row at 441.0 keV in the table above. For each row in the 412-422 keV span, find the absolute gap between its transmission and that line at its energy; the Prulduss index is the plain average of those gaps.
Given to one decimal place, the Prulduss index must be 2.0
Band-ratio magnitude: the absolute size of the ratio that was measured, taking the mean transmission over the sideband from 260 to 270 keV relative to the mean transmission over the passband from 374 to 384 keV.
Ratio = 0.78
